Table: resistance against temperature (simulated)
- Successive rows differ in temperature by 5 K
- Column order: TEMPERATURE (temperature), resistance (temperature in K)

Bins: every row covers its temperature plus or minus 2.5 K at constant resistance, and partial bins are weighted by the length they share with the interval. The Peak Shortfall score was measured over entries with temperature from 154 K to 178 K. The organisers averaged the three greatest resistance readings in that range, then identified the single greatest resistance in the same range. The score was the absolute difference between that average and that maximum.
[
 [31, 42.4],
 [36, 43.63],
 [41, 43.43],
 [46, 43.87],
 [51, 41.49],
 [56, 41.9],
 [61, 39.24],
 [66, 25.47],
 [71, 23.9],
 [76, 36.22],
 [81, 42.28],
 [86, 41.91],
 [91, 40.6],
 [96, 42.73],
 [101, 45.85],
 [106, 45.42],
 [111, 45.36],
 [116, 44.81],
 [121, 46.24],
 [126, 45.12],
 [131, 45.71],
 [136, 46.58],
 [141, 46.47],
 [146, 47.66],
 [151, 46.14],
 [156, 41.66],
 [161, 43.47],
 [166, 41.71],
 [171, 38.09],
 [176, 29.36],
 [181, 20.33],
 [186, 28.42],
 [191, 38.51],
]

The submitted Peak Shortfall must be 1.2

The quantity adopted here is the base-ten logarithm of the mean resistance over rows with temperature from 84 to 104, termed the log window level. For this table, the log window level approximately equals 1.63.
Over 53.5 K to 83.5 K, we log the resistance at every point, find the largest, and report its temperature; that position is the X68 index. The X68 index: 81 K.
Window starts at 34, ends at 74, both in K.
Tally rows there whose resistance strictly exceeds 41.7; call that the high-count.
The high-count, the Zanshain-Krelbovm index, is 4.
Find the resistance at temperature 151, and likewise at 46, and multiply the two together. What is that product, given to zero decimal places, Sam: 2024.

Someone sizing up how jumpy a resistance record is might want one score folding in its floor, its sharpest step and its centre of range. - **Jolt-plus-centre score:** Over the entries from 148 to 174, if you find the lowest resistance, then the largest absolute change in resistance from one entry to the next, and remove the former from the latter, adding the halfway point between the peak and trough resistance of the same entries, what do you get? 9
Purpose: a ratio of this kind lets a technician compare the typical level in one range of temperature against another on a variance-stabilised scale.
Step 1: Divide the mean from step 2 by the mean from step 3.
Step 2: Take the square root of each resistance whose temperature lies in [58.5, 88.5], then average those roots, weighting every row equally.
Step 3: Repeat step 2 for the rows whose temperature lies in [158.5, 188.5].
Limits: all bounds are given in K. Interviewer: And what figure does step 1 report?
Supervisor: 1.02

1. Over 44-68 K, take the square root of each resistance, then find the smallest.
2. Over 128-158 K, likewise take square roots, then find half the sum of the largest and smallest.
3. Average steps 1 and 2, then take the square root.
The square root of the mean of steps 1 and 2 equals 2.42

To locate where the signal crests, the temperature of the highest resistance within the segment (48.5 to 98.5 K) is 96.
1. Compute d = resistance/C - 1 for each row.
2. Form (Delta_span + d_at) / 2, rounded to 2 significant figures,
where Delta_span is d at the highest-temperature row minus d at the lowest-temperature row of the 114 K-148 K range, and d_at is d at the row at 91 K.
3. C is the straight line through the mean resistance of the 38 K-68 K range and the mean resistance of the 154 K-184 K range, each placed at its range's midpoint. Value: 0.087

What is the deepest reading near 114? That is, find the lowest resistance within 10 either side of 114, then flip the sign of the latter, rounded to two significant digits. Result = -45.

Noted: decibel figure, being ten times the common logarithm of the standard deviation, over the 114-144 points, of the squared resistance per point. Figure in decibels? 18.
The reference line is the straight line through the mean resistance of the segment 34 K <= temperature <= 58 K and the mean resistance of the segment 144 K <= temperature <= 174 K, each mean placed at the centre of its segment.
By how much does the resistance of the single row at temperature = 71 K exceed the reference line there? -19.0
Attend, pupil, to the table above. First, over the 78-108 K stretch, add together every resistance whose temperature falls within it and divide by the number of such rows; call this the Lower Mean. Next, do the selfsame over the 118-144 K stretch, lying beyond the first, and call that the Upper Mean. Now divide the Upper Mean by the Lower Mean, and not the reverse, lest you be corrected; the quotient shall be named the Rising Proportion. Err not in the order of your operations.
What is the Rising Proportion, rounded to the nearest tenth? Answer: 1.1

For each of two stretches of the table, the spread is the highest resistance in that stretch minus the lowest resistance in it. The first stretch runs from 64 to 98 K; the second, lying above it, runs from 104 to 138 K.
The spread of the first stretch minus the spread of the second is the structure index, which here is 17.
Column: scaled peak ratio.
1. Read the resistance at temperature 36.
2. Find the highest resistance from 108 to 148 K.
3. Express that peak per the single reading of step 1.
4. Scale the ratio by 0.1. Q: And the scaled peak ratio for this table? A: 0.109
